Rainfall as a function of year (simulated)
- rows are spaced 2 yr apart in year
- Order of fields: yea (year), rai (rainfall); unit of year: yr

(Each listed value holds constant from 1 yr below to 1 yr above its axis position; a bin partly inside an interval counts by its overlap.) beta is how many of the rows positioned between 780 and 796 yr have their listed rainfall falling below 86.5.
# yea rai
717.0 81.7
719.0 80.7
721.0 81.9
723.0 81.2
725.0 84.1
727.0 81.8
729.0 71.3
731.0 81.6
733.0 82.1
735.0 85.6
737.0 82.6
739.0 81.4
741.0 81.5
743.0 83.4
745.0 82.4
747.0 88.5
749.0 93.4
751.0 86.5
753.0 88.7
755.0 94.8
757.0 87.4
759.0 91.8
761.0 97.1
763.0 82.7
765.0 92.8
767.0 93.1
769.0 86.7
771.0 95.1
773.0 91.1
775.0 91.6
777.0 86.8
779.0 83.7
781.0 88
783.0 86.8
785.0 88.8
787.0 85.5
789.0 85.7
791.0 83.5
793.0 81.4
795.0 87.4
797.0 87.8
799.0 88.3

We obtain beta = 4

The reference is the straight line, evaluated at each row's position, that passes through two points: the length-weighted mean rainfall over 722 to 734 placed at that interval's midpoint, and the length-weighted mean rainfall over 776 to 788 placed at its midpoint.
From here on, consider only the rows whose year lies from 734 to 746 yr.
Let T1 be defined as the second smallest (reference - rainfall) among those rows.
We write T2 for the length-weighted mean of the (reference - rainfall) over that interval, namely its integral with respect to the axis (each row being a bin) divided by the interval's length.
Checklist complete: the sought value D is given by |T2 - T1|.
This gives 0.2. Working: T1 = -1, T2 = -1.1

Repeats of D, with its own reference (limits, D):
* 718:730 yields 2.1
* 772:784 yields 3.7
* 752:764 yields 4.7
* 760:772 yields 3.3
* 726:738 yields 1.5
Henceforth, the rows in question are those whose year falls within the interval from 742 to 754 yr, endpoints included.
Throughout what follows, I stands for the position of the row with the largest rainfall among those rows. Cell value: 749.0 yr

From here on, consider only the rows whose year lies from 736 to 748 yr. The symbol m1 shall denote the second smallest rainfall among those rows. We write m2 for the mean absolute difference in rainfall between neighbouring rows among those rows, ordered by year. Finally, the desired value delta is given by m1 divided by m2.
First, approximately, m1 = 81.5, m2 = 2.1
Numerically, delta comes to 40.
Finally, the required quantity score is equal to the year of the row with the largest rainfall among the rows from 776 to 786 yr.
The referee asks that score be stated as 785.0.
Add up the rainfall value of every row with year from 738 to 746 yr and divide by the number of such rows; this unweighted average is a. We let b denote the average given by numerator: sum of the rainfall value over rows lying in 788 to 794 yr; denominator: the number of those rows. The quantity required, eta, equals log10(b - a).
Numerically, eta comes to 0.1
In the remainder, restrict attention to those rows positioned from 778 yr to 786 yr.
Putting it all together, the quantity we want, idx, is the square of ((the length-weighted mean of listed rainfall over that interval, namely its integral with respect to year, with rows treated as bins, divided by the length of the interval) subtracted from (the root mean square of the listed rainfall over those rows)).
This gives 0.0005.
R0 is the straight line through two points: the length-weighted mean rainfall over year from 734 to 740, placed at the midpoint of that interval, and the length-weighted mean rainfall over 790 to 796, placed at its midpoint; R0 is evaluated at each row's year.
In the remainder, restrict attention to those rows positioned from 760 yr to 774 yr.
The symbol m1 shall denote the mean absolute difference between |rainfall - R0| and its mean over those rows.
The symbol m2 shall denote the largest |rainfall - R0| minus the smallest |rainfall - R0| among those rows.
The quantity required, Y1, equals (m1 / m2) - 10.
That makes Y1 -9.72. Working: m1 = 3.5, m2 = 12.6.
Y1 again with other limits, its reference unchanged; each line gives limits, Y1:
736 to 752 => -9.76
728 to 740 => -9.74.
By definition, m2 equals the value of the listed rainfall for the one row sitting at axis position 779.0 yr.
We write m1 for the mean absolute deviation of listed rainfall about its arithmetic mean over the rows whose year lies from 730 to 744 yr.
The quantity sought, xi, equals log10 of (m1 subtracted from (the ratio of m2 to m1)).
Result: 1.88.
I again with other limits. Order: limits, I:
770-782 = 771.0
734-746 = 735.0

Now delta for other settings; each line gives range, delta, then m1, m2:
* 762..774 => 15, 86.7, 5.8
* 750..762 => 17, 87.4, 5.1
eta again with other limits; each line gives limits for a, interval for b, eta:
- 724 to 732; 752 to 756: 1.1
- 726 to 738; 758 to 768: 1.0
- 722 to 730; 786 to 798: 0.7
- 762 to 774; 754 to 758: -0.1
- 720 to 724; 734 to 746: 0.1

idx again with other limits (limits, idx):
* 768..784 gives 0.0042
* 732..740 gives 0.0002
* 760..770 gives 0.0209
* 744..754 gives 0.0052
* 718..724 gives 0.0000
